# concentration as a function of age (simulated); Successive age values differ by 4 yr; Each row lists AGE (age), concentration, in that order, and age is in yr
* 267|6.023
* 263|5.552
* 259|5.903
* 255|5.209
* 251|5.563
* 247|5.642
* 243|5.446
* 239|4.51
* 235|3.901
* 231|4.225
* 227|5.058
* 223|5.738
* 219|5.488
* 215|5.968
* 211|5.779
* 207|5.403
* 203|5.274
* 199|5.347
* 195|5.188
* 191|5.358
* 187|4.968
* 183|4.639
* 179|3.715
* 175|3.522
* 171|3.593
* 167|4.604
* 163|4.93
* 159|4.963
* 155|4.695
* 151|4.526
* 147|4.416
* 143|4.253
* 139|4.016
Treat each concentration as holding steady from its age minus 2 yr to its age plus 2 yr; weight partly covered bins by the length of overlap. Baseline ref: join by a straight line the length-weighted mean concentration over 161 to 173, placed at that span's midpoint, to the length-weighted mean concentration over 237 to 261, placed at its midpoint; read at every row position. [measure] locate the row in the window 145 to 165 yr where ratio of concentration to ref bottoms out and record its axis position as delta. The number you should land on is 147 yr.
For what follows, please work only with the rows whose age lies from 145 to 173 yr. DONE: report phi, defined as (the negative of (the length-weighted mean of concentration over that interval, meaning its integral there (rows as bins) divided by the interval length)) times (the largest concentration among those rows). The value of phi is -22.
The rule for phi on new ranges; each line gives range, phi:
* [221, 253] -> -29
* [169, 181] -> -13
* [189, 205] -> -28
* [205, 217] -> -34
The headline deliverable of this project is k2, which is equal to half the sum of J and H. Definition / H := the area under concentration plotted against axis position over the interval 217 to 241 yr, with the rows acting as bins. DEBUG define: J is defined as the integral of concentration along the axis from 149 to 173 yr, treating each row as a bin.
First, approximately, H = 116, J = 109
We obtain 112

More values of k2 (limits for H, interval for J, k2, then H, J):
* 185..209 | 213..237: 124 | 126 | 122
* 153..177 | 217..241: 110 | 105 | 116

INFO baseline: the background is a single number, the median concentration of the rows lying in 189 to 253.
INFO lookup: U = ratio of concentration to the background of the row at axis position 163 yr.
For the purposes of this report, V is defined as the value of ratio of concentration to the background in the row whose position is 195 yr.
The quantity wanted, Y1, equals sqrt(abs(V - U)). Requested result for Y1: 0.22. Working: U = 0.92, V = 0.96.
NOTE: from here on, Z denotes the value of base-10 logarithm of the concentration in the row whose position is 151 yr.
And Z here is 0.66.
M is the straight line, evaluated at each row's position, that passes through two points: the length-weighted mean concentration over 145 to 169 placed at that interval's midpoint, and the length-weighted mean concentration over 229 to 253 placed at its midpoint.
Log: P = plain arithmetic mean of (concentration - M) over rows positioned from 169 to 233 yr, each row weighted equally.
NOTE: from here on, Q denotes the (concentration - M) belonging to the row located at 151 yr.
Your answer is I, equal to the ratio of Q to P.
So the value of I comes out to -0.9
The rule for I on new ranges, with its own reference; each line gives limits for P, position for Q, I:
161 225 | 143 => -2.0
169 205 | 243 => -4.2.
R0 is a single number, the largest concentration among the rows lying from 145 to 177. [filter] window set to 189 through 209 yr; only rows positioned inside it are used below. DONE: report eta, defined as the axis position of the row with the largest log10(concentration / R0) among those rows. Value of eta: 207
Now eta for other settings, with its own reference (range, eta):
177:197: 191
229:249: 247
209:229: 215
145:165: 159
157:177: 159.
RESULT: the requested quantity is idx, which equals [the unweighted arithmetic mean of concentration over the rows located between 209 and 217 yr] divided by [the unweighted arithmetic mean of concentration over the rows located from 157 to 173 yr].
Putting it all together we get 1.3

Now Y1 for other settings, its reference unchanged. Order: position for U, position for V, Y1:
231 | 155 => 0.30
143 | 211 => 0.53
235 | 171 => 0.24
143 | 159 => 0.36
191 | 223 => 0.27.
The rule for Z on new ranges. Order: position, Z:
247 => 0.75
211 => 0.76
